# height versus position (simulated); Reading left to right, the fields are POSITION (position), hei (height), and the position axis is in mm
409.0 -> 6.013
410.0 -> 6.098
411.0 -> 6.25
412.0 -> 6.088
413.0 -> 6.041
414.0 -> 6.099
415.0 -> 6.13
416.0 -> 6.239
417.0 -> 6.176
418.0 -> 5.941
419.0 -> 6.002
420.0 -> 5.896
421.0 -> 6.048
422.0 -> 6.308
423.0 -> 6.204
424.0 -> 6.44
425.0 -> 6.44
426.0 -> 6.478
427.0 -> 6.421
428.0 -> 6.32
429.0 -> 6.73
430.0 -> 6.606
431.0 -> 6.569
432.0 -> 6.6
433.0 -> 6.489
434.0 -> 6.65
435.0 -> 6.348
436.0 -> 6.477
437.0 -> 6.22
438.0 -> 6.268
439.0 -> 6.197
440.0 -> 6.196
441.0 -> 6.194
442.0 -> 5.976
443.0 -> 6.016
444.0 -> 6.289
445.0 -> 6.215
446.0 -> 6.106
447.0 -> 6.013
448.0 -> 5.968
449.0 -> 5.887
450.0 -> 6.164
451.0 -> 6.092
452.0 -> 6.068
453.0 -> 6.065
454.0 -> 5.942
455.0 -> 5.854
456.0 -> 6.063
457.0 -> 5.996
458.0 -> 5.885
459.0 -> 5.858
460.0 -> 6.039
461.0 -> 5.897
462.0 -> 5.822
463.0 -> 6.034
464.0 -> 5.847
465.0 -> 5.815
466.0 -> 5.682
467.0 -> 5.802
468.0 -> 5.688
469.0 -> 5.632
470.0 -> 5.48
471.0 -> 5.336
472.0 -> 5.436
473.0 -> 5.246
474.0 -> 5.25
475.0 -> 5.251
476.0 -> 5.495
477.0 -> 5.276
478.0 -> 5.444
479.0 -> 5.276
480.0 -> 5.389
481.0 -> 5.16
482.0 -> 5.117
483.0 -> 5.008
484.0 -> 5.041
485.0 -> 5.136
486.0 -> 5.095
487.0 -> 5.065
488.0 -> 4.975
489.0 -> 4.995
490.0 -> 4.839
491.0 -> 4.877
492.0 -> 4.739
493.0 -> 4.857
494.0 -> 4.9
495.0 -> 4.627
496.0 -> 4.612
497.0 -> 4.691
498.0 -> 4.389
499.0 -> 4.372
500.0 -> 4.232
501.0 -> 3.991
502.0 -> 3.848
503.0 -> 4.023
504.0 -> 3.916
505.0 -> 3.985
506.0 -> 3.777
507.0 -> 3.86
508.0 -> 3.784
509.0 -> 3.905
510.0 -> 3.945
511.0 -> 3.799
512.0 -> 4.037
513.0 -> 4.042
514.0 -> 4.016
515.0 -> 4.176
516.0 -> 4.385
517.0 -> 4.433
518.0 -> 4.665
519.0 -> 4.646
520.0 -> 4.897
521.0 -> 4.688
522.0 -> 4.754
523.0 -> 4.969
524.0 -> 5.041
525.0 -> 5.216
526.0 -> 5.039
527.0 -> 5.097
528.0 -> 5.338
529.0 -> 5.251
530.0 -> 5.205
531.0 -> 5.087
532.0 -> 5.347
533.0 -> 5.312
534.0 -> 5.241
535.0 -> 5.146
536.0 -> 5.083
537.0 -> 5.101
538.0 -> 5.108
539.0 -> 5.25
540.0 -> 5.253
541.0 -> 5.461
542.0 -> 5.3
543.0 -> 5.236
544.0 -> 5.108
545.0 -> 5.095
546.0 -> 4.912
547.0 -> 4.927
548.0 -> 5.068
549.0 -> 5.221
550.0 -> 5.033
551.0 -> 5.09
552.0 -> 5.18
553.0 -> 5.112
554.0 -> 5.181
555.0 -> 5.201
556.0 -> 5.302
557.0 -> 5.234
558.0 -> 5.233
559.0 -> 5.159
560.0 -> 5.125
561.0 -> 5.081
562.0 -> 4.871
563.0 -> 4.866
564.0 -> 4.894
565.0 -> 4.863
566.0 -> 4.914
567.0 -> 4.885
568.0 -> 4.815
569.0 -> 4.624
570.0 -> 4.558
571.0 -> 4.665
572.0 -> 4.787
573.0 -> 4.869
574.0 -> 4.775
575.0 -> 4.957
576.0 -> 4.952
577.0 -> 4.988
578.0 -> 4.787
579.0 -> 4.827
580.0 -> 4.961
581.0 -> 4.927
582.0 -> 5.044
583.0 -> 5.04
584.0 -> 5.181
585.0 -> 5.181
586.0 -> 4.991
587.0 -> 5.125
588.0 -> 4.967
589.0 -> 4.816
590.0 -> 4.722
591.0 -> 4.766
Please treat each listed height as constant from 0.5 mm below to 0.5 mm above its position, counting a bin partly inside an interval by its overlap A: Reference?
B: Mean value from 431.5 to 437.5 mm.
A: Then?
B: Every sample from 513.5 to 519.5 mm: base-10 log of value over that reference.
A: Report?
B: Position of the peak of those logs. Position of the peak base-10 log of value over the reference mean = 518.0 mm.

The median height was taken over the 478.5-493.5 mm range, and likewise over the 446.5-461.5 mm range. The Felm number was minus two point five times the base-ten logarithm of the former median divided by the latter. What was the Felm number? 0.2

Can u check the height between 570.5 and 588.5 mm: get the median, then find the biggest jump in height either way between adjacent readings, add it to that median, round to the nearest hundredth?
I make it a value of 5.16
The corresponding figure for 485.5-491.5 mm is 5.14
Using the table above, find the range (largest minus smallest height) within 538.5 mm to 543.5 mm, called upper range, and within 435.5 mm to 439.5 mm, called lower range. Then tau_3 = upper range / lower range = 0.80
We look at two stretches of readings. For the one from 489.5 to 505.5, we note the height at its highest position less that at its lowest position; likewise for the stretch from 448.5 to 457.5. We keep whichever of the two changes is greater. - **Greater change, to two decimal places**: 0.11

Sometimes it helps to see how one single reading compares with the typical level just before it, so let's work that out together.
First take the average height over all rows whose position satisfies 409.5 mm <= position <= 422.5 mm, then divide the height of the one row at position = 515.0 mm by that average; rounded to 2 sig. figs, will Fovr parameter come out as 0.68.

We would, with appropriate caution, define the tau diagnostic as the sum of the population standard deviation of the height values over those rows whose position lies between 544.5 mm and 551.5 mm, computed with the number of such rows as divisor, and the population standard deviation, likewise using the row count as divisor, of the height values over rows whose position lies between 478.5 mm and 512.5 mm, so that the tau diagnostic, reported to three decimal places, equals 0.623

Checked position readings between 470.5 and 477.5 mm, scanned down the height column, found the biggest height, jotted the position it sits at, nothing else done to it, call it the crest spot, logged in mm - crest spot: 476.0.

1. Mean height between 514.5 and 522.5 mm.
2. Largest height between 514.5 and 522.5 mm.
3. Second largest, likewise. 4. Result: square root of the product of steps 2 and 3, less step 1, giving 0.24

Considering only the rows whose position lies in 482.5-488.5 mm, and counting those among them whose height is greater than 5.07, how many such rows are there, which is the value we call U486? 2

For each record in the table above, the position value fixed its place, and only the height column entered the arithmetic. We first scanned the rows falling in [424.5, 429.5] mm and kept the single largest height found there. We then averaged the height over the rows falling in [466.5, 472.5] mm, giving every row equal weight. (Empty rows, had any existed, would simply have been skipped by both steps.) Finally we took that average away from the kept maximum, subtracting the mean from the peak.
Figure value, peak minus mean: 1.2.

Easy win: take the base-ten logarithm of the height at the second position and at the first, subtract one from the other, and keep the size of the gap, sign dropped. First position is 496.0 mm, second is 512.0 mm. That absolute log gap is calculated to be 0.058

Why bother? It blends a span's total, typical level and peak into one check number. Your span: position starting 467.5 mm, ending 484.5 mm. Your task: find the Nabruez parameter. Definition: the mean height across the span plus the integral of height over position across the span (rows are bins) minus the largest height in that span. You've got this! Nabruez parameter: 90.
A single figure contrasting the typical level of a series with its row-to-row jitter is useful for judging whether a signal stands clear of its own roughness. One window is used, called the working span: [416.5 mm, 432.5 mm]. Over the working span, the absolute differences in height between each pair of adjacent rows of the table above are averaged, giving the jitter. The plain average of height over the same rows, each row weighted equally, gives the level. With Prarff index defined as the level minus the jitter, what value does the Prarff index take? 6.2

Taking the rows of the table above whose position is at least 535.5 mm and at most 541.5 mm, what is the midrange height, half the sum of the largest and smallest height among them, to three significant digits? 5.27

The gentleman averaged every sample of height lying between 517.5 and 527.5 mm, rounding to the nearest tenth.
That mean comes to 4.9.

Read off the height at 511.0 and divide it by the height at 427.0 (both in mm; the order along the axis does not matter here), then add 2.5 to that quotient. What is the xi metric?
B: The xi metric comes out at 3.09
